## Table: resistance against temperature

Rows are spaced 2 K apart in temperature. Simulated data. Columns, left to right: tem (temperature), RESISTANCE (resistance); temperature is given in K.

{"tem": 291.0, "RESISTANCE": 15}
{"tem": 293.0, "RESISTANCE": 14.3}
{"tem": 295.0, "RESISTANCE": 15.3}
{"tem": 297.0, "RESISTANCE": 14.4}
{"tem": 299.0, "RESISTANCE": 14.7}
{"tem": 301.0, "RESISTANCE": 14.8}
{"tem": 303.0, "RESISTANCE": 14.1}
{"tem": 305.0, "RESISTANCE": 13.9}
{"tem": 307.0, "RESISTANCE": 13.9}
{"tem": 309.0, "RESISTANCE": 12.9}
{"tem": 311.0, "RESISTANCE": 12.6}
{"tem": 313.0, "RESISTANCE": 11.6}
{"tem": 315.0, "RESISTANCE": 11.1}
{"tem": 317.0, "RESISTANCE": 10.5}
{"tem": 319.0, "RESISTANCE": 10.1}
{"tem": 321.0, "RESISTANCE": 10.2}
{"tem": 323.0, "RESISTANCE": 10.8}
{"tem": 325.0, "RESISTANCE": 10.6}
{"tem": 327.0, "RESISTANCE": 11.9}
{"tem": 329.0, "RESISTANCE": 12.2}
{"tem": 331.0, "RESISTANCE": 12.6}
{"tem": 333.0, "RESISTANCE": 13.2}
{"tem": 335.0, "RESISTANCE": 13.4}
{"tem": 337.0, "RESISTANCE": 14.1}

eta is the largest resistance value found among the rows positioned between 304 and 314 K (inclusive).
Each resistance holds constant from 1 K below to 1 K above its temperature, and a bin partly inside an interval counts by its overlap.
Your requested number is 13.9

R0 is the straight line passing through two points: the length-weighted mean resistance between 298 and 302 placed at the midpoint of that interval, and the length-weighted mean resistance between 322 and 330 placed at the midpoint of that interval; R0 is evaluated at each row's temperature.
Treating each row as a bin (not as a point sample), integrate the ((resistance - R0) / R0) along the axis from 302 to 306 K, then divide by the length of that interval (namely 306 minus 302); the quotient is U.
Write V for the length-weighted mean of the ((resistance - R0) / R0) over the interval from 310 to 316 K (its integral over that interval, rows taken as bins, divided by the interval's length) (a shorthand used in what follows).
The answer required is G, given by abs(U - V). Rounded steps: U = -0.02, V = -0.10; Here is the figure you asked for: 0.084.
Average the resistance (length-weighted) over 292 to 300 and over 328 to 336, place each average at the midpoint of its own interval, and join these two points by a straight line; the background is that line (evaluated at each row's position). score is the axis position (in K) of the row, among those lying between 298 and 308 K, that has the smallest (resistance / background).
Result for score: 305.0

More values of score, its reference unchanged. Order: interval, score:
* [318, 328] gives 319.0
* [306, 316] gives 315.0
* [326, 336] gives 327.0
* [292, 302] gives 293.0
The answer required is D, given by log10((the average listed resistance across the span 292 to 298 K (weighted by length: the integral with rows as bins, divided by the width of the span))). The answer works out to 1.17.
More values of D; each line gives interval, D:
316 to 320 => 1.01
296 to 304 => 1.16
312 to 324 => 1.03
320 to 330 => 1.05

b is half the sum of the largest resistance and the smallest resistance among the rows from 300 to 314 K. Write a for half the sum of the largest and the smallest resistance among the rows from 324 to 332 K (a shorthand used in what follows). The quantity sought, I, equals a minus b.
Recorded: -1.6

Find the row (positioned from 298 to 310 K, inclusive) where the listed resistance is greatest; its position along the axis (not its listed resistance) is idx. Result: 301.0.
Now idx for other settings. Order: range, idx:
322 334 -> 333.0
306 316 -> 307.0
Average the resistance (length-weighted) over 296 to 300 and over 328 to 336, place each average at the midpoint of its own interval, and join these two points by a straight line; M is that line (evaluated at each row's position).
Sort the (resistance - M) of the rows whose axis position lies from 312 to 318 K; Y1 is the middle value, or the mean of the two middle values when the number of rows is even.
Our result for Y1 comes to -2.6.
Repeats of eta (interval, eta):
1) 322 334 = 13.2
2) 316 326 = 10.8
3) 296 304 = 14.8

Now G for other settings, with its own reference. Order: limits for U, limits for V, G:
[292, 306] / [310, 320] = 0.103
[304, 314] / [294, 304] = 0.031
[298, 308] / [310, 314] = 0.077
